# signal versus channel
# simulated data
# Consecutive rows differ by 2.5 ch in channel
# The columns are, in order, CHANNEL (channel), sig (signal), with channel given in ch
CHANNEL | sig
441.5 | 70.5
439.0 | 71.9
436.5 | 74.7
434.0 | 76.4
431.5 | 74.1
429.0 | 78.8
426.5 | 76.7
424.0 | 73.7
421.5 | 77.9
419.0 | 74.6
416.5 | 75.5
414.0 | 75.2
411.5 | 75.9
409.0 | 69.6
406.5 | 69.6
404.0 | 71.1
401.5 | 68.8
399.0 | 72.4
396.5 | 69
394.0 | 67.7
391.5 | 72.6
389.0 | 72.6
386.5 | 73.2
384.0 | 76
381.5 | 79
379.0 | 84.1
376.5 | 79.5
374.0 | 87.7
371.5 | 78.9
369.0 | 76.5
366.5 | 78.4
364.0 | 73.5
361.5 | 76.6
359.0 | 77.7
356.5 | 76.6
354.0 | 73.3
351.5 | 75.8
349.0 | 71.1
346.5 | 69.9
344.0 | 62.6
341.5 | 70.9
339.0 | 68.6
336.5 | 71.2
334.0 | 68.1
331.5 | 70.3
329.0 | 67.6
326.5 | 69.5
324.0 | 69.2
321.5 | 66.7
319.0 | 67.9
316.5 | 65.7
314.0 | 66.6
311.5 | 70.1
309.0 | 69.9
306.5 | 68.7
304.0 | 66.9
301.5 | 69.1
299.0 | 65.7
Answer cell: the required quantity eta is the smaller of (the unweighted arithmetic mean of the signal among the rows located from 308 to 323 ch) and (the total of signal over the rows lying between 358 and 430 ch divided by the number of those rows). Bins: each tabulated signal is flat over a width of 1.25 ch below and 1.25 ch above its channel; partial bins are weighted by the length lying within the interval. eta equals 68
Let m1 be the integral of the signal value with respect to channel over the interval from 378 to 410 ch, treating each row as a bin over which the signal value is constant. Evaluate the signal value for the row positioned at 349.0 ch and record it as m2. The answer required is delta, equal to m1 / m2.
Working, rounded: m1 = 2326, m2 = 71.1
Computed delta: 32.7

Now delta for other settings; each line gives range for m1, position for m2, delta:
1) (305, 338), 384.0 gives 29.8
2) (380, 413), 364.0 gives 32.4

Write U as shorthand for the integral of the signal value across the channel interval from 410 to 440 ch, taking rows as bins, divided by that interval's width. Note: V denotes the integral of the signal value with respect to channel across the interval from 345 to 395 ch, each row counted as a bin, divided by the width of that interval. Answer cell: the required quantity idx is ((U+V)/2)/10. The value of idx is 7.57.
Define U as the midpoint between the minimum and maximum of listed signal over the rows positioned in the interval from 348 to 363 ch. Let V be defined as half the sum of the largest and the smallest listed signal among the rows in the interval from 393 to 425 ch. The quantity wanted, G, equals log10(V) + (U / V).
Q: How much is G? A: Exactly 2.88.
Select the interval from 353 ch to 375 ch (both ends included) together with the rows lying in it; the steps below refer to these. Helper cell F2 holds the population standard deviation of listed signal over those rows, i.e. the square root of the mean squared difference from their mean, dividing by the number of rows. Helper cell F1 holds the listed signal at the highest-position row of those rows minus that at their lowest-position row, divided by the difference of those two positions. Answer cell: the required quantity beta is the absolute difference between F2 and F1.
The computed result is 3.26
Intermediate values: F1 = 0.72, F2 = 3.98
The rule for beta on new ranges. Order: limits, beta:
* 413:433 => 1.77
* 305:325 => 1.51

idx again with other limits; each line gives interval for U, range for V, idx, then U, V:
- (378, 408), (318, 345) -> 7.07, 72.9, 68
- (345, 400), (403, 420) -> 7.43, 75.5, 73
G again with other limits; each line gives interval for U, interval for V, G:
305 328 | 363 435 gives 2.76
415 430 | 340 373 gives 2.93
